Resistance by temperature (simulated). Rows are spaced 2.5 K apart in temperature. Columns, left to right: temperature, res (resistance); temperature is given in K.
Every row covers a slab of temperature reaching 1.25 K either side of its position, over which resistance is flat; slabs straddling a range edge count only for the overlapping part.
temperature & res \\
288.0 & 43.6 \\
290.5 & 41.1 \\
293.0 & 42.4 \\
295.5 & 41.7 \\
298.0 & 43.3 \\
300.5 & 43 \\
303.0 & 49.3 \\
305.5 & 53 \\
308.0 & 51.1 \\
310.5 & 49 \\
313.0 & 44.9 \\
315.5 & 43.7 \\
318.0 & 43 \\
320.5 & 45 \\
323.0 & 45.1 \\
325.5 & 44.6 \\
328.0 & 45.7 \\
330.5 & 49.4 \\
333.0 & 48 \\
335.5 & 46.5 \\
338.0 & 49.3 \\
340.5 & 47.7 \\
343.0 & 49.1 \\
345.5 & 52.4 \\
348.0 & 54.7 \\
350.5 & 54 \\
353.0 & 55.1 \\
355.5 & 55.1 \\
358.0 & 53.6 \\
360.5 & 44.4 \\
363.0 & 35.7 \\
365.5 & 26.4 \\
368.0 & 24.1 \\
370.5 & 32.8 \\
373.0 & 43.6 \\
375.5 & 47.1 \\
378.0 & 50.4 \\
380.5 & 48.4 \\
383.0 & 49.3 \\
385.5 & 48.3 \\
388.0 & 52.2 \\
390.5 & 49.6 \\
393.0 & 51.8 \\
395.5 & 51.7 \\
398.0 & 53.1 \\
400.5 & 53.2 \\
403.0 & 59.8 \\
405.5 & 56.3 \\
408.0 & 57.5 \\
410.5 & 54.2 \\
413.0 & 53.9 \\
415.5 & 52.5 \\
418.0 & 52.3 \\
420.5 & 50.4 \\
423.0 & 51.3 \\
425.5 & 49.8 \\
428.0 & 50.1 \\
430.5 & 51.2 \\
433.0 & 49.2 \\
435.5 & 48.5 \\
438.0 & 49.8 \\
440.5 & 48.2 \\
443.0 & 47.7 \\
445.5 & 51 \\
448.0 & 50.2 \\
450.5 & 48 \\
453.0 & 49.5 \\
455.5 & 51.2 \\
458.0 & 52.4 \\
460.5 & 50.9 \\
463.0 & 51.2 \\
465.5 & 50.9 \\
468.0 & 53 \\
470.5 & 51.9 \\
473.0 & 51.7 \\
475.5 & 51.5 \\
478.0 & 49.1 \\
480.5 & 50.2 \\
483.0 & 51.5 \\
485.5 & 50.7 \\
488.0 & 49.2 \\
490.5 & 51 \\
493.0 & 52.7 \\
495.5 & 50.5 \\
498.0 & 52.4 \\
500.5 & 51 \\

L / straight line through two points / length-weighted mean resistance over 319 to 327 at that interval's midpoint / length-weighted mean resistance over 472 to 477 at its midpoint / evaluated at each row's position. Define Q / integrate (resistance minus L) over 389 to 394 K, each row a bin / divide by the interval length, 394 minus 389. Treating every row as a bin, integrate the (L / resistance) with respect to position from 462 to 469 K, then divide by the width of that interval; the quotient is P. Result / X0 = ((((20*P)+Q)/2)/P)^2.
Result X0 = 131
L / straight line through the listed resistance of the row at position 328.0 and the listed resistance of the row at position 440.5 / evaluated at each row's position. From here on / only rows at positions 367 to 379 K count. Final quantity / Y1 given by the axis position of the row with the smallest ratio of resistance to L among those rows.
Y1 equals 368.0 K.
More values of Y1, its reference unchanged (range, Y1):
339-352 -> 340.5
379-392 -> 385.5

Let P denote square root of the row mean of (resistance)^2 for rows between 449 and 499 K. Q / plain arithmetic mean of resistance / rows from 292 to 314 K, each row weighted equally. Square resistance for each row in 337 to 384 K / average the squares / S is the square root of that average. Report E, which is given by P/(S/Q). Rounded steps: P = 51.0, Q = 46.4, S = 46.9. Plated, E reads 50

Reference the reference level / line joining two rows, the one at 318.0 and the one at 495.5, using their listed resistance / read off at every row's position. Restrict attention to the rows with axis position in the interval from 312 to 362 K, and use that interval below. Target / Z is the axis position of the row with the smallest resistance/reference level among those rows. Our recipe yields 360.5 K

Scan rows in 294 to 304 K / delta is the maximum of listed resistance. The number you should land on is 49.3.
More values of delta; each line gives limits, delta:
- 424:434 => 51.2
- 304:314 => 53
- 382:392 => 52.2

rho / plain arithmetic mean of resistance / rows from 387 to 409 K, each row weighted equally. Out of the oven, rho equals 54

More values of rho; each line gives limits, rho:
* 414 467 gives 50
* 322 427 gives 49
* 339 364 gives 50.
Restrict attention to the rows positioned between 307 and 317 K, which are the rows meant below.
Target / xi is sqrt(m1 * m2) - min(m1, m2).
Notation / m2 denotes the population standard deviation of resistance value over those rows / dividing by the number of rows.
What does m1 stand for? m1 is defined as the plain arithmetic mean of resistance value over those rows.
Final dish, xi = 8.9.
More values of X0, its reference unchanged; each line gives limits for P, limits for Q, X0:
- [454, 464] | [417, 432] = 116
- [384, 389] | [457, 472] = 107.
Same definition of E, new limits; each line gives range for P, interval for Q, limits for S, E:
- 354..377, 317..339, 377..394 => 39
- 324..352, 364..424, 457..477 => 47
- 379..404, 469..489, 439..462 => 53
